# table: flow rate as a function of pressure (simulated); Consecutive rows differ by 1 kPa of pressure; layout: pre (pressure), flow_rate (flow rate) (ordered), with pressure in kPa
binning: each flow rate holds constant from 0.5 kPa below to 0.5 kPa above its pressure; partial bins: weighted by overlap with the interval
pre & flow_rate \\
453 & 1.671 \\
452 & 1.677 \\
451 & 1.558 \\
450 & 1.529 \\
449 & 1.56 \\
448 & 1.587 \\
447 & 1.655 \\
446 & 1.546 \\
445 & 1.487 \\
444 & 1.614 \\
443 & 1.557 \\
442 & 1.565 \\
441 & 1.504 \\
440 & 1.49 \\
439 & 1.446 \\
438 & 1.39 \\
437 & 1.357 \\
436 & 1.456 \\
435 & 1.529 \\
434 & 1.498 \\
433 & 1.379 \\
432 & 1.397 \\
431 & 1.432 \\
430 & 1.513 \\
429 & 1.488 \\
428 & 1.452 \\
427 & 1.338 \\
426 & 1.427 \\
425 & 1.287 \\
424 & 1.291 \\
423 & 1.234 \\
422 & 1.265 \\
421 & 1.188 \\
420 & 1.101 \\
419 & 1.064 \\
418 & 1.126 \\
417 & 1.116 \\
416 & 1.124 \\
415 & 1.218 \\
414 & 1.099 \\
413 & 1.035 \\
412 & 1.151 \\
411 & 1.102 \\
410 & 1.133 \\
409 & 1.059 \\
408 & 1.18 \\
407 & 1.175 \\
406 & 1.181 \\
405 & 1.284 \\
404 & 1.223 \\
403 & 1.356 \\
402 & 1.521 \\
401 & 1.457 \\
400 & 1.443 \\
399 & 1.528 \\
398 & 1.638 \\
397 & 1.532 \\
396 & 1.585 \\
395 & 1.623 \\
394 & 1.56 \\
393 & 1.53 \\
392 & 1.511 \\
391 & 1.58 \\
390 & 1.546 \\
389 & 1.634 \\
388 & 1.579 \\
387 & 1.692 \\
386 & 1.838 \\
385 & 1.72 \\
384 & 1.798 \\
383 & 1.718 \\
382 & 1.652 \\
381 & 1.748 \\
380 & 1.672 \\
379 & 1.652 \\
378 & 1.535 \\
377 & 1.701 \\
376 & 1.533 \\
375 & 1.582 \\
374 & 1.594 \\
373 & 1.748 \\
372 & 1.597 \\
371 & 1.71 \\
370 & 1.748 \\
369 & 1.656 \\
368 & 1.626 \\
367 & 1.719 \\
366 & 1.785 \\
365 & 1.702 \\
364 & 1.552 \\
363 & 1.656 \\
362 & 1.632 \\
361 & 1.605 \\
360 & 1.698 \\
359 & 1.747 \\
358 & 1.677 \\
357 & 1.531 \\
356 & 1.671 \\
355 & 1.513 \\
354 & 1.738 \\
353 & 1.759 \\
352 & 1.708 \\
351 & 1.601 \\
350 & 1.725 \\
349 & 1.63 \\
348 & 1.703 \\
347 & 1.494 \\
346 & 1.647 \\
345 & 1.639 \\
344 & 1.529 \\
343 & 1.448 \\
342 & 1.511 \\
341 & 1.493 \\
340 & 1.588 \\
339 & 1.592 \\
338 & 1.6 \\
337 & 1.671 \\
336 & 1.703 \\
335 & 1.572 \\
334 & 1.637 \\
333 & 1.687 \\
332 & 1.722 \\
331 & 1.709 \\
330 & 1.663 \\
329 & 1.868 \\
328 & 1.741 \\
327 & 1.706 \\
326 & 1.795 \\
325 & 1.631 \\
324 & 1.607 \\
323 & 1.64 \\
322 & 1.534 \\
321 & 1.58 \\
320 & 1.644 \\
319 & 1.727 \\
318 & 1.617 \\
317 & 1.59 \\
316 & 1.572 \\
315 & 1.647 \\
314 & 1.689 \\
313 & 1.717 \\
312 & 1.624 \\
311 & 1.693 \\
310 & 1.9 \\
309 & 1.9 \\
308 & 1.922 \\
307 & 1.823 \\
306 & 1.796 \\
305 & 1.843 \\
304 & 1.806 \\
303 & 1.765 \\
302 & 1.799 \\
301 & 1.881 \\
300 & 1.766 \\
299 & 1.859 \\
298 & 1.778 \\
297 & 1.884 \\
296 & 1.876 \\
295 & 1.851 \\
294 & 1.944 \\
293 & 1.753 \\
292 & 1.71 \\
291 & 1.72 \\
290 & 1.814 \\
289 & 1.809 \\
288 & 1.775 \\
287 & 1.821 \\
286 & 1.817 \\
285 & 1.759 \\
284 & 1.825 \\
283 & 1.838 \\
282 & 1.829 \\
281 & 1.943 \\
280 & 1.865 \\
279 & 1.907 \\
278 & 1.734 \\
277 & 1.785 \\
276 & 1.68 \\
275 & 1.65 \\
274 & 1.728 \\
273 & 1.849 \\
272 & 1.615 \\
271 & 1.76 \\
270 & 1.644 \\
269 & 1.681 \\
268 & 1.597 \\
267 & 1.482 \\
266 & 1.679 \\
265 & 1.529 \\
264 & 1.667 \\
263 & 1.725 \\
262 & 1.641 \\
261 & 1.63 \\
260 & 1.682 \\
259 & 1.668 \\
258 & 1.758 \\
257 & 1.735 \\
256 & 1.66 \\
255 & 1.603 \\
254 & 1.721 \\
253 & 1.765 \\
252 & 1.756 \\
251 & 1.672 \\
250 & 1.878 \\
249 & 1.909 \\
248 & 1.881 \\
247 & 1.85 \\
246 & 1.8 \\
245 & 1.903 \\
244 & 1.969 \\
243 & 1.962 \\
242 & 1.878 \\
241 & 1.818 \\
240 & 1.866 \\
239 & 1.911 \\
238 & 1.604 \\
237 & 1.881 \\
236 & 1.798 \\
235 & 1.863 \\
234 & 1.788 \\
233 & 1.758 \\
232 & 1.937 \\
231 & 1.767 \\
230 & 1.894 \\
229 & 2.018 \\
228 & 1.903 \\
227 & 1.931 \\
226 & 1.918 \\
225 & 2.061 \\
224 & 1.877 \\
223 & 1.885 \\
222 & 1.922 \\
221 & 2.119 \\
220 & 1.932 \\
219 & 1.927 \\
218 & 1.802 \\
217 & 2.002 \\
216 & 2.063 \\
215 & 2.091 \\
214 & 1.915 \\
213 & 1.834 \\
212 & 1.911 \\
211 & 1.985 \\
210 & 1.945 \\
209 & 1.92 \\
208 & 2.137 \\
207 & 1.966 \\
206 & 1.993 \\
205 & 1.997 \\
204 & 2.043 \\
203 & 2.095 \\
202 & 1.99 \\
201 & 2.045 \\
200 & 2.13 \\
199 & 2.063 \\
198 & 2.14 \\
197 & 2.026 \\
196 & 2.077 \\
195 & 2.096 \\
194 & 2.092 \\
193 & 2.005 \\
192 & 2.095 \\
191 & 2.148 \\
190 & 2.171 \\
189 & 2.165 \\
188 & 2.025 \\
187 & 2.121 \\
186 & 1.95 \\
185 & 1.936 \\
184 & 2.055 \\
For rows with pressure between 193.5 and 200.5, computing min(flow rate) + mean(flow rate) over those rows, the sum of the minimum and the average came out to 4.12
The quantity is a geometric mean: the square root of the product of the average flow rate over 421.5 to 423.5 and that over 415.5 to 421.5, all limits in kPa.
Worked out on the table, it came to 1.18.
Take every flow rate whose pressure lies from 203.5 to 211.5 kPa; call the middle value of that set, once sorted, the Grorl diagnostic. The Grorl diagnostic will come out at 1.99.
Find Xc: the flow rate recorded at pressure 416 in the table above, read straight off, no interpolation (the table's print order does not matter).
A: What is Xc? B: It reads 1.124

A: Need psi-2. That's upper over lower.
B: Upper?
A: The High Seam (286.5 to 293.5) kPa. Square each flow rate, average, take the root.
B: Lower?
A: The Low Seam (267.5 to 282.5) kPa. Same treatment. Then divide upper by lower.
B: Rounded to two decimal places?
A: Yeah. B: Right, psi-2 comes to 1.01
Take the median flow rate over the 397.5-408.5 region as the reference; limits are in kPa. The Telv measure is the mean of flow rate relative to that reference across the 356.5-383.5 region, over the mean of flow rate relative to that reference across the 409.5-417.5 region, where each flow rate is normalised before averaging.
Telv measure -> 1.48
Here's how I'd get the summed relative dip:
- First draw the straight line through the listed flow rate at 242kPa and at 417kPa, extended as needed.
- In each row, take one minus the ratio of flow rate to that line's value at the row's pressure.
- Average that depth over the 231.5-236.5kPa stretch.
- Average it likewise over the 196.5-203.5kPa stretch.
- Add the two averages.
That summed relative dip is 0.04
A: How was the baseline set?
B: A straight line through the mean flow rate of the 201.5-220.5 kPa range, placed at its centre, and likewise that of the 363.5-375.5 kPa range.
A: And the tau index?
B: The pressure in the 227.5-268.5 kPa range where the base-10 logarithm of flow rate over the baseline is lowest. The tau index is 267 kPa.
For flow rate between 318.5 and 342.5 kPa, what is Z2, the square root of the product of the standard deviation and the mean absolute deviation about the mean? 0.078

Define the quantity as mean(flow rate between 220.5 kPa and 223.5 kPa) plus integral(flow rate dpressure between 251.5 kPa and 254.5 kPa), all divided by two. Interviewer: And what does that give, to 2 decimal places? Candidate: 3.61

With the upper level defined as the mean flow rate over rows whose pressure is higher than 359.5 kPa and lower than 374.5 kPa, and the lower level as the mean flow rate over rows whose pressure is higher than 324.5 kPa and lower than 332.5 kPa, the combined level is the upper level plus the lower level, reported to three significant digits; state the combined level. 3.40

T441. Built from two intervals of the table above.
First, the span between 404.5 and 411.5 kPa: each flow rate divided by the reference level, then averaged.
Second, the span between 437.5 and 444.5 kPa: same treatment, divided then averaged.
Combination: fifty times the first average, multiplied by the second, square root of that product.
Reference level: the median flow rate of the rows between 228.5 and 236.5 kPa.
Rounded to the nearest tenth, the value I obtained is 5.1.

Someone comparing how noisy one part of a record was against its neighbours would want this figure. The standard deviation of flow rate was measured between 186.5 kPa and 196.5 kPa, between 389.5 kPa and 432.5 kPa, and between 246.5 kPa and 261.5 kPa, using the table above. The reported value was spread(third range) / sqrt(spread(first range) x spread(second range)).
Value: 0.96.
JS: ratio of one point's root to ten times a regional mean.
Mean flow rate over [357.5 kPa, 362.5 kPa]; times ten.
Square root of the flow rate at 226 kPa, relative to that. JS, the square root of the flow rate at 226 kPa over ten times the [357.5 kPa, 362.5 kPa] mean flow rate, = 0.083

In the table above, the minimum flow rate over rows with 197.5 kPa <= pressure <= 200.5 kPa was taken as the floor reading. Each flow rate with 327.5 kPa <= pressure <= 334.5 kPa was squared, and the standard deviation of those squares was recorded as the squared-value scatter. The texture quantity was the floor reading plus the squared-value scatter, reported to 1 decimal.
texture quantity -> 2.3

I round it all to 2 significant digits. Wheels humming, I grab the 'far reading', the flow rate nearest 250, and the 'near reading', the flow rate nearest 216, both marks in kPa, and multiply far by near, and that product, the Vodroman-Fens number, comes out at 3.9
